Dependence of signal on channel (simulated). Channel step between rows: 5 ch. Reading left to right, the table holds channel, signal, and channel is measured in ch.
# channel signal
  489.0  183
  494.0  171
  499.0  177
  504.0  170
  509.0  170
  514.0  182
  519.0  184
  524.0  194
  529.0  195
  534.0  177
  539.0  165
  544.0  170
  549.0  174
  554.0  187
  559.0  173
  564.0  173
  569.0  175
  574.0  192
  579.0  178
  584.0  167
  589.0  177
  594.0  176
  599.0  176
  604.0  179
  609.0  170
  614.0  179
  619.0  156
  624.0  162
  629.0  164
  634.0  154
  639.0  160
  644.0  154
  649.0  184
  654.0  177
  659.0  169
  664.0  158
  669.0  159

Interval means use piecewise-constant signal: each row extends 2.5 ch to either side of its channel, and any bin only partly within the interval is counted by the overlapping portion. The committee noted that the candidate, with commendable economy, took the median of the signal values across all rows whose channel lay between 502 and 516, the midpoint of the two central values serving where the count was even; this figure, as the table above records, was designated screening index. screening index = 170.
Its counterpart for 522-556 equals 177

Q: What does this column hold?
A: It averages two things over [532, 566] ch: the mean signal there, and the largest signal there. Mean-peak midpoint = 180.6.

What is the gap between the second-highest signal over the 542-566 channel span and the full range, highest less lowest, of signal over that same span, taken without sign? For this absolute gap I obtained 157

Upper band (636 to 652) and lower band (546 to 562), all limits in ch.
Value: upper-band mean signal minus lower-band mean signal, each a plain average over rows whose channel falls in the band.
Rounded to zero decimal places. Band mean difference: -12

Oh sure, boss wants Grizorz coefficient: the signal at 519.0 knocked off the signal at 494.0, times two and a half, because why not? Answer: -32.5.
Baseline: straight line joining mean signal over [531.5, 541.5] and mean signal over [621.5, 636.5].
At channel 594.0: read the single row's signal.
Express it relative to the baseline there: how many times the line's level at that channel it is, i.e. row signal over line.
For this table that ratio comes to 1.07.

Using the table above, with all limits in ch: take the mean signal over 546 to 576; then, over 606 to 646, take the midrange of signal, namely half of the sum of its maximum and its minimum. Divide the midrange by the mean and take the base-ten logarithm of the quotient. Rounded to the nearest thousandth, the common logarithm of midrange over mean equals -0.031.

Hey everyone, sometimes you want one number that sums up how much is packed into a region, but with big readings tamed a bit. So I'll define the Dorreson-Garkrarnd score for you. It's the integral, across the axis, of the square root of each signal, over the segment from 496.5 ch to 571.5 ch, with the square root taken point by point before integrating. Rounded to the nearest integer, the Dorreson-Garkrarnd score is 1000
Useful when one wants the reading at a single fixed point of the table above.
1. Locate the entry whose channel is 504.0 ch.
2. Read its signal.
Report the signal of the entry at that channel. 170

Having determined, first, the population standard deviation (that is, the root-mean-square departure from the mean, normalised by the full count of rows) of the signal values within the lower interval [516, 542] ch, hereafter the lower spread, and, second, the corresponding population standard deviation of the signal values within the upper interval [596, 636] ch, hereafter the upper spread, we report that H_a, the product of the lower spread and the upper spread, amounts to 105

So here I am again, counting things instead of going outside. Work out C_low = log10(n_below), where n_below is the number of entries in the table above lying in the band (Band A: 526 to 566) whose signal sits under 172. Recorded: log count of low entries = 0.30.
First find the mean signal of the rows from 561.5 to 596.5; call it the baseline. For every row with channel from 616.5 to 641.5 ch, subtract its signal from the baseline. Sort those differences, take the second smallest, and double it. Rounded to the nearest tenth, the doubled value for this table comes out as 29.7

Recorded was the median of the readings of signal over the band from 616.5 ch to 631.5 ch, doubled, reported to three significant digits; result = 324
